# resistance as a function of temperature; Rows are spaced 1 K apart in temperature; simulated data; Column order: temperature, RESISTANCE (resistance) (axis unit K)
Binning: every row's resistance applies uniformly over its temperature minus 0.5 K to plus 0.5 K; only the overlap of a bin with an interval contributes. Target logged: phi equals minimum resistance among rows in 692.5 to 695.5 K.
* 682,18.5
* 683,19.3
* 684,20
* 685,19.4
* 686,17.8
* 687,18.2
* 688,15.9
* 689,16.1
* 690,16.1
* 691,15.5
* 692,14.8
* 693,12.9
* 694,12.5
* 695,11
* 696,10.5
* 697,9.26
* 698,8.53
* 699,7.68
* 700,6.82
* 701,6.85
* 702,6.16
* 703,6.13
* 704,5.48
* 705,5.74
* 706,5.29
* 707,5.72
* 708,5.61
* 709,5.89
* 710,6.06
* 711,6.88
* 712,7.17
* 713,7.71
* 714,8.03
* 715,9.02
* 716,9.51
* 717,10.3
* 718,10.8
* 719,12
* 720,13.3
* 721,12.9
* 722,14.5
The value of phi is 11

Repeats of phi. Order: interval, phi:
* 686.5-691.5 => 15.5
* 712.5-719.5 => 7.71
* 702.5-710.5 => 5.29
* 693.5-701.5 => 6.82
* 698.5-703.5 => 6.13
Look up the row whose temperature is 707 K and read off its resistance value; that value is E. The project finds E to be 5.72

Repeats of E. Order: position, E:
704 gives 5.48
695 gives 11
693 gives 12.9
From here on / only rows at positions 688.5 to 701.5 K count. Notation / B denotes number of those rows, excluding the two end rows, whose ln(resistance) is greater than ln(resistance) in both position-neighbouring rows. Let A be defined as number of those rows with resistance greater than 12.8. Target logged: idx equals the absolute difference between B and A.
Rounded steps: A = 5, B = 0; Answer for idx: 5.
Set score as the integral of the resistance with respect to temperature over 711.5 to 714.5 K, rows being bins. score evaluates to 23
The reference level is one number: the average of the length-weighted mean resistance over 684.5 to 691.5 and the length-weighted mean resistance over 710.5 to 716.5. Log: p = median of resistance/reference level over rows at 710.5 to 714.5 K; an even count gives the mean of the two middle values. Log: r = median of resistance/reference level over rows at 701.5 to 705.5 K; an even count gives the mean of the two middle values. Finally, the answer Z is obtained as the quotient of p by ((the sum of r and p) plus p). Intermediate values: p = 0.59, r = 0.47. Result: 0.36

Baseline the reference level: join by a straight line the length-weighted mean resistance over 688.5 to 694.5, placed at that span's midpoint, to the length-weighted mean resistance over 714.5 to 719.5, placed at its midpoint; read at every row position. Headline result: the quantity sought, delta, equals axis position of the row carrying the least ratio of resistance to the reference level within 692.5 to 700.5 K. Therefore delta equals 700 K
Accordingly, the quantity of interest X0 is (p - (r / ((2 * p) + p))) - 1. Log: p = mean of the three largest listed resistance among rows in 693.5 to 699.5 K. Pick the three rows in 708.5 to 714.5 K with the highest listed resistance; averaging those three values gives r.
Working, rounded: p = 11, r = 7.6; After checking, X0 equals 10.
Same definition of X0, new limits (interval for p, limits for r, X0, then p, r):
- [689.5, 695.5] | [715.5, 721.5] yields 14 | 15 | 12.7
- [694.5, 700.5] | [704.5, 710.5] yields 9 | 10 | 5.9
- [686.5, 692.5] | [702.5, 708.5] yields 16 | 17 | 5.9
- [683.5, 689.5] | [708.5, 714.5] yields 18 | 19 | 7.6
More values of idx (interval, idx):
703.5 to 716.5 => 2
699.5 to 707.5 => 2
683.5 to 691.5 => 7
